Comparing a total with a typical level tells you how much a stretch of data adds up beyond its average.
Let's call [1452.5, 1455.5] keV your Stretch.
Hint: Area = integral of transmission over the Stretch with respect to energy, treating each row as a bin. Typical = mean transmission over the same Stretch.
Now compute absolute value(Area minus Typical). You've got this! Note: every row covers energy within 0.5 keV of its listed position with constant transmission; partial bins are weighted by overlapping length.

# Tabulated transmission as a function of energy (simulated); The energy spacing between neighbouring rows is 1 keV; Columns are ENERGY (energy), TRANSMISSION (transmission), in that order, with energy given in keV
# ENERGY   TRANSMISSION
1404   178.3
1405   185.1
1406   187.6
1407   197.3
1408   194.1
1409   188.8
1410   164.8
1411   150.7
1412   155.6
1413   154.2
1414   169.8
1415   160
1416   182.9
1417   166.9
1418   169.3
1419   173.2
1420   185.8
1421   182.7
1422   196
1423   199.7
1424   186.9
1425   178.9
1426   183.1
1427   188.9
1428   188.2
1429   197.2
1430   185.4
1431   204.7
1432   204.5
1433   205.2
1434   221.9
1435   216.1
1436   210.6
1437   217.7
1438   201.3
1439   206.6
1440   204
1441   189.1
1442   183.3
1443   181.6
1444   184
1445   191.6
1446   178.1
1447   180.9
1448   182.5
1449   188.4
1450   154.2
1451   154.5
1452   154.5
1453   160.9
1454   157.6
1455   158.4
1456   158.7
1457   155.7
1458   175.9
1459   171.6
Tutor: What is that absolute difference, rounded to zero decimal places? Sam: 318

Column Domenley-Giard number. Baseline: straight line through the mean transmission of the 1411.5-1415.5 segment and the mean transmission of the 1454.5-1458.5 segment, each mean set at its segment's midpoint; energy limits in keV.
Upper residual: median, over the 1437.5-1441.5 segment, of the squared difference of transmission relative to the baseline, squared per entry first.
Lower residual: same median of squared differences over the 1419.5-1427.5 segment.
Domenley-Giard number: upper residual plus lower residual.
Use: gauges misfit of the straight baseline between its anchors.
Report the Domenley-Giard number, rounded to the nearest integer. 2392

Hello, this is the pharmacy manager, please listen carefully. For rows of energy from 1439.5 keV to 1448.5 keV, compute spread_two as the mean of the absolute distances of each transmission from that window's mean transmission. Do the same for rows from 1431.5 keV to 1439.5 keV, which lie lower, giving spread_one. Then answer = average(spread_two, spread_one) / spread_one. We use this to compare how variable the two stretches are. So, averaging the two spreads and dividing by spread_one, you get 0.98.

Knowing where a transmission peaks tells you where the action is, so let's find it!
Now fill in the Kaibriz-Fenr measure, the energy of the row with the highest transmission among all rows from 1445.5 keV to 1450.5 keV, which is 1449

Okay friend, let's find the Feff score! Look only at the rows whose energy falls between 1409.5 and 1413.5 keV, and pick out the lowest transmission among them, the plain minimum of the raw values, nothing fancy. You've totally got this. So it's 150.7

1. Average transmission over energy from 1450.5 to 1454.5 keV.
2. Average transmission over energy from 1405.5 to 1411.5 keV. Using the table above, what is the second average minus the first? 24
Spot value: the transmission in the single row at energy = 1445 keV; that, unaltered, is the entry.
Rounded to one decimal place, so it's 191.6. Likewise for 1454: 157.6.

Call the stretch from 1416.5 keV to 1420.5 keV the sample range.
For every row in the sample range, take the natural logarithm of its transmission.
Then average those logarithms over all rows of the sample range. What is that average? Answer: 5.16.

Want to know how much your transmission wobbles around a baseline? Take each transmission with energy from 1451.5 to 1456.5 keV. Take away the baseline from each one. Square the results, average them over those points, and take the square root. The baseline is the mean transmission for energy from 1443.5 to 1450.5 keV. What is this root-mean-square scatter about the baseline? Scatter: 22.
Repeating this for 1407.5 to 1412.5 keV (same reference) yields 20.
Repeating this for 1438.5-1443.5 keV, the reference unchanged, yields 17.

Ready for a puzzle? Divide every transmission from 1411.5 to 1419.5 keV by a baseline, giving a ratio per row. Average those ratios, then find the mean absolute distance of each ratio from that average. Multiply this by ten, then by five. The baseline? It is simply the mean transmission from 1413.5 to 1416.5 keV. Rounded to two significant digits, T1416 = 2.2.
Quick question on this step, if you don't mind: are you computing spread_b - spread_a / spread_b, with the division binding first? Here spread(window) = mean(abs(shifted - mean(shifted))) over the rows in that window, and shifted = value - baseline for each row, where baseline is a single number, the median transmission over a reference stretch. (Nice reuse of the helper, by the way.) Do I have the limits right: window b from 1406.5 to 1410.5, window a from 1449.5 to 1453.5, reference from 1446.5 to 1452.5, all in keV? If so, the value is 10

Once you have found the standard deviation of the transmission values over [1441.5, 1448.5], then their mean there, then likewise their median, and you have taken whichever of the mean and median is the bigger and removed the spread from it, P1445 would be 179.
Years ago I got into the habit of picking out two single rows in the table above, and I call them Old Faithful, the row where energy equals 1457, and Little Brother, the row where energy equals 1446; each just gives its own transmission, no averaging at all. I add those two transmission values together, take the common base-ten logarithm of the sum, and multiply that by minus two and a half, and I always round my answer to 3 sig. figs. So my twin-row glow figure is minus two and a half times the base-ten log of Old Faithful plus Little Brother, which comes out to -6.31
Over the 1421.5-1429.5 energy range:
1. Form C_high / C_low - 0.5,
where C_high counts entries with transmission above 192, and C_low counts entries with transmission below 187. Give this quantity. 0.5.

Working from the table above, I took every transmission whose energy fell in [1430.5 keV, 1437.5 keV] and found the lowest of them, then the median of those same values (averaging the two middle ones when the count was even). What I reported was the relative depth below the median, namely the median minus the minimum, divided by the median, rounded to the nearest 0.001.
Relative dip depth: 0.029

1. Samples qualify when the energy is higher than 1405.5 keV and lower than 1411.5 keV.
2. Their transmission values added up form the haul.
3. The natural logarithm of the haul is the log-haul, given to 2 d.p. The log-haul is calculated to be 6.99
